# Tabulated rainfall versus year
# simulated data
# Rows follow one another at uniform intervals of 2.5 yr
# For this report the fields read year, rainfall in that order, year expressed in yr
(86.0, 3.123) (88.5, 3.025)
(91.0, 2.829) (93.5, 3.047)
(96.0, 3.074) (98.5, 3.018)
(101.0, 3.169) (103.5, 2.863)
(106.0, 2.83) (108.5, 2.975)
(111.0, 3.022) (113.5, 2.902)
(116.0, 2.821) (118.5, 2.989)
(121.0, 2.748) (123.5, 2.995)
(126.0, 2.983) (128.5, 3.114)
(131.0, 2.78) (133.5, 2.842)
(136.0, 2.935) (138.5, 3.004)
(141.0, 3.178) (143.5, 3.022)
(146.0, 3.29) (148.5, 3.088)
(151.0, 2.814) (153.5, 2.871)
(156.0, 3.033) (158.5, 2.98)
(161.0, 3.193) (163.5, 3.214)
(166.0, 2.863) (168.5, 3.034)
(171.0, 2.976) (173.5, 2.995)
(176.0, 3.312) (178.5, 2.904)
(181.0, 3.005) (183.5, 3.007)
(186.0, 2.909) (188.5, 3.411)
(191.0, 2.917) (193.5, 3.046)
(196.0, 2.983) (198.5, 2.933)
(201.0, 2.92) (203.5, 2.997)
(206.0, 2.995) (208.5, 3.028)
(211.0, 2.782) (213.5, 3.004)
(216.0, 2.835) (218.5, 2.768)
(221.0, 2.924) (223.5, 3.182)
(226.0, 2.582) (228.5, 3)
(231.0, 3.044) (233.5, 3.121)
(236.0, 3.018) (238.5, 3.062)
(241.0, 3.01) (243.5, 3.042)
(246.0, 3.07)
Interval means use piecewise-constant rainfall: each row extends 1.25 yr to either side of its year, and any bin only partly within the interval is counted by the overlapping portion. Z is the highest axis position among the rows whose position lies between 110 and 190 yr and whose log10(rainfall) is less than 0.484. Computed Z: 186.0 yr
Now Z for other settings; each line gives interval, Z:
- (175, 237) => 236.0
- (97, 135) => 133.5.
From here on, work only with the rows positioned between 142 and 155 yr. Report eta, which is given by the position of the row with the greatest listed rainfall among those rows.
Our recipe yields 146.0 yr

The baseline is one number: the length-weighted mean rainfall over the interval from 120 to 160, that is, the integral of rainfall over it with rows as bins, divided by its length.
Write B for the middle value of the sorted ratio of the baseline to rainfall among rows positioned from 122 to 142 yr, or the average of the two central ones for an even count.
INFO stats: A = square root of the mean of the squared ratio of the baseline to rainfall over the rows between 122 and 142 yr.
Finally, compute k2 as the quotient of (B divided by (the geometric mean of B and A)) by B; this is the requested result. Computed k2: 1.00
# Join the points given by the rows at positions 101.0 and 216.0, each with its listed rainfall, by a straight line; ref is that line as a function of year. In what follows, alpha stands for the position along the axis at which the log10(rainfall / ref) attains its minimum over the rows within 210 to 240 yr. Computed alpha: 226.0 yr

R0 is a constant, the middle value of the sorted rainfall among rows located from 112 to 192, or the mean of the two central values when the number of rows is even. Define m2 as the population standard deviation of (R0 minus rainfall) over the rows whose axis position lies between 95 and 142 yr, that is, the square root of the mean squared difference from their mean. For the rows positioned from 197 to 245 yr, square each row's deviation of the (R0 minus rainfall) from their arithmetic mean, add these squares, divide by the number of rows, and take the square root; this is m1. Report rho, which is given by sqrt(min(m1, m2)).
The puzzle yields 0.349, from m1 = 0.135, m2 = 0.122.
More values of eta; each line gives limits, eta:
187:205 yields 188.5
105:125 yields 111.0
